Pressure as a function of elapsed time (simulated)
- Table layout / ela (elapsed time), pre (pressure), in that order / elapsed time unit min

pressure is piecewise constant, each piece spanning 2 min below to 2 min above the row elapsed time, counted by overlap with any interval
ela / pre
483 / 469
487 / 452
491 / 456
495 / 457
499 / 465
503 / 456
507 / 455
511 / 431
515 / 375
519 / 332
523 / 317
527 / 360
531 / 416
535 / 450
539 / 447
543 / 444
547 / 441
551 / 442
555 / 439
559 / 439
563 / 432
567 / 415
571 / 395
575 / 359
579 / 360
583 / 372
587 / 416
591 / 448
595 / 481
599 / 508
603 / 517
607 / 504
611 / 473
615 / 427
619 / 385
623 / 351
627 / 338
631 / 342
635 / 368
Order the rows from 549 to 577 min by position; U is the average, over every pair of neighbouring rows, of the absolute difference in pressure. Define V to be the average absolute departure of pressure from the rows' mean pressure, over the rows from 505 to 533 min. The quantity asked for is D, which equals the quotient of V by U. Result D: 3.1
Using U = 13.8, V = 43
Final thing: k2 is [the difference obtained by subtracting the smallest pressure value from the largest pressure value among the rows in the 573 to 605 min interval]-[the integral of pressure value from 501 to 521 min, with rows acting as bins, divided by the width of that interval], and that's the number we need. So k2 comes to -252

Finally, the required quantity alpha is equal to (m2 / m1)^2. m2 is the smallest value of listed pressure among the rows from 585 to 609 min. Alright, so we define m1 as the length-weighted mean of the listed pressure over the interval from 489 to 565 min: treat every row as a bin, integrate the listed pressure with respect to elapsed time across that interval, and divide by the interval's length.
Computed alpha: 0.96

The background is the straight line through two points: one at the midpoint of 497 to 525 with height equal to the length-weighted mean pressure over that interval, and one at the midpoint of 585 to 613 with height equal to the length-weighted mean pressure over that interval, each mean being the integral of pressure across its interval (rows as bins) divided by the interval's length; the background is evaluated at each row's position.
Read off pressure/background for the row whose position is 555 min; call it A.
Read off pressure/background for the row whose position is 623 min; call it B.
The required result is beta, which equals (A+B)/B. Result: 2.4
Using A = 0.99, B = 0.7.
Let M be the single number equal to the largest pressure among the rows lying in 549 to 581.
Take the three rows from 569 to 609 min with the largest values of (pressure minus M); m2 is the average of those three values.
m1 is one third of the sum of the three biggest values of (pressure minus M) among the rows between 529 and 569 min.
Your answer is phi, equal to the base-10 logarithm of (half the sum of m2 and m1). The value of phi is 1.56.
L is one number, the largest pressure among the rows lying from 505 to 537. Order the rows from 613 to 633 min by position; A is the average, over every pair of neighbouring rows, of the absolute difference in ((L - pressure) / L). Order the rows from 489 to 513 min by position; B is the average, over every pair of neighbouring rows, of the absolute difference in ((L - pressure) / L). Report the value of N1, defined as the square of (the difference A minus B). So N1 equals 0.0010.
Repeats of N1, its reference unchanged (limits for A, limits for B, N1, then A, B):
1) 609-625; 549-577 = 0.0035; 0.089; 0.030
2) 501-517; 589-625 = 0.0000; 0.059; 0.065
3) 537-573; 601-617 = 0.0026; 0.015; 0.066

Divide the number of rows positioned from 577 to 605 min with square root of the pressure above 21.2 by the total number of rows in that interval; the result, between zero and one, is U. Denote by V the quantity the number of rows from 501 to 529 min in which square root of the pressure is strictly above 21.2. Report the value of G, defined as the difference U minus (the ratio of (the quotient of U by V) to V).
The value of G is 0.32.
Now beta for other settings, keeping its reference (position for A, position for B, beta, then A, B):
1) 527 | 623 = 2.2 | 0.86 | 0.7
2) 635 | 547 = 1.7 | 0.72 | 1.0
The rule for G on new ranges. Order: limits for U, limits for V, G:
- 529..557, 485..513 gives 0.14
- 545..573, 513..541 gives 0.00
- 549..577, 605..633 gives 0.00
